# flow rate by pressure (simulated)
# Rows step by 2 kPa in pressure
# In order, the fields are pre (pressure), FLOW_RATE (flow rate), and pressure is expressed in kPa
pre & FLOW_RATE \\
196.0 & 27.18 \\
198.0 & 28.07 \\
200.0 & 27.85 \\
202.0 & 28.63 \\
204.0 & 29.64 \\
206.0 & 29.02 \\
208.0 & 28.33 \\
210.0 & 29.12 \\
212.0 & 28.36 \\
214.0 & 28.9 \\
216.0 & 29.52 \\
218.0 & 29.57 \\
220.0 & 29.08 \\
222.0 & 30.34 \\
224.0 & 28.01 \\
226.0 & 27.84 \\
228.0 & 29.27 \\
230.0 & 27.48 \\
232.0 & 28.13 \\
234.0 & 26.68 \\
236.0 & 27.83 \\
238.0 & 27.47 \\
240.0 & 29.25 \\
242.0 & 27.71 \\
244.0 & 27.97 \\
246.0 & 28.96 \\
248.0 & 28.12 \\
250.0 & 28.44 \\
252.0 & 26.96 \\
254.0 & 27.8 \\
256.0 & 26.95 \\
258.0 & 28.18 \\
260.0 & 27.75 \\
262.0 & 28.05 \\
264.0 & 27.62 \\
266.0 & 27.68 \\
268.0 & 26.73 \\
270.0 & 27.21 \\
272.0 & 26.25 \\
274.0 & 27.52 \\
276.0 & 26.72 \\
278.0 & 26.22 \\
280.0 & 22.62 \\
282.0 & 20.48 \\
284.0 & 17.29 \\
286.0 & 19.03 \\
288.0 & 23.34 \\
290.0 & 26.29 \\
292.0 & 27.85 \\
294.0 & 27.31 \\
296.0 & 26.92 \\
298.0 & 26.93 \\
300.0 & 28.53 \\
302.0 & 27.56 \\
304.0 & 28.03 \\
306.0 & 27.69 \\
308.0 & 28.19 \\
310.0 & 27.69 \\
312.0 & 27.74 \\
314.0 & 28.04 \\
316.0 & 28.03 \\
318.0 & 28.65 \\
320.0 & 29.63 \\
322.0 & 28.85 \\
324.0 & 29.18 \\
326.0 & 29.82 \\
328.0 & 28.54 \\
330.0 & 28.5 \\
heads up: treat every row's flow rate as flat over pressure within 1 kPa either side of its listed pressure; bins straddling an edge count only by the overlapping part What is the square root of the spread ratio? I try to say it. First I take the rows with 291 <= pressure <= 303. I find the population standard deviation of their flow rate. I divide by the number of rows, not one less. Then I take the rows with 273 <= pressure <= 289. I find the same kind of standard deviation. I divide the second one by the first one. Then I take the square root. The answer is 2.5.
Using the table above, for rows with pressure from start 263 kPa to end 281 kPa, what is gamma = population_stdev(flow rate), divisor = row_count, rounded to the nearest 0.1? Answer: 1.5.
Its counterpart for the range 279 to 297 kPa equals 3.7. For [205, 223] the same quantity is 0.6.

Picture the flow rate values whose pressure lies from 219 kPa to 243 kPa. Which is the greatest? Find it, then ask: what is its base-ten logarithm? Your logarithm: 1.48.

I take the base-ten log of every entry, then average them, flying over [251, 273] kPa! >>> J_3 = 1.437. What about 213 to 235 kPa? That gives 1.456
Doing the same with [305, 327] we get 1.455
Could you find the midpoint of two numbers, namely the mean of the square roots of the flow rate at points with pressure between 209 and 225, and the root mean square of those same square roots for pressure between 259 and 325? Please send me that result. 5.28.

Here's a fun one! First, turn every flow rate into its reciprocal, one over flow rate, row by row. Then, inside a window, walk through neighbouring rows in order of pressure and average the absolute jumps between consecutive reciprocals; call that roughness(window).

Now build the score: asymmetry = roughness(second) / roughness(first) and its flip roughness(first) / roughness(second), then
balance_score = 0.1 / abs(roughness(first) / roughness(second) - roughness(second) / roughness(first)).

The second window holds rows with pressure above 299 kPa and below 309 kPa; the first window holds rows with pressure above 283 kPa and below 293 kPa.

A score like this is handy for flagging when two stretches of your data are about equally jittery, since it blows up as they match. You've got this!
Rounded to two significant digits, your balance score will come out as 0.014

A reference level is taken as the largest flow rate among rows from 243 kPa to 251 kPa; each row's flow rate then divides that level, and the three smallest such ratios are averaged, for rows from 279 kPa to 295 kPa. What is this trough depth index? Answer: 1.07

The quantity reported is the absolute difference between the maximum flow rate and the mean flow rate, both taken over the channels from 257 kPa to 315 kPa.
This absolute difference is 2.3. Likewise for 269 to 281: 1.4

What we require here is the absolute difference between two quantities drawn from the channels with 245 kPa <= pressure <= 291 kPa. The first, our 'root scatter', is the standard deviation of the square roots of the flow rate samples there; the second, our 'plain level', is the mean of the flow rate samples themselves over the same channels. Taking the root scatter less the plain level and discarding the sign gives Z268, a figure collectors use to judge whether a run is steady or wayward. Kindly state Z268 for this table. 25.6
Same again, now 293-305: 27.5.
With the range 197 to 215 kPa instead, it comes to 28.6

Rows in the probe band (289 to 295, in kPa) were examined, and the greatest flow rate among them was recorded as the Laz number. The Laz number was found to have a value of 27.85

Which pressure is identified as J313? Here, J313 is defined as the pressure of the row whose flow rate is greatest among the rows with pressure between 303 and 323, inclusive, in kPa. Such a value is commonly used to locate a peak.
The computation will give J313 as 320.0 kPa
